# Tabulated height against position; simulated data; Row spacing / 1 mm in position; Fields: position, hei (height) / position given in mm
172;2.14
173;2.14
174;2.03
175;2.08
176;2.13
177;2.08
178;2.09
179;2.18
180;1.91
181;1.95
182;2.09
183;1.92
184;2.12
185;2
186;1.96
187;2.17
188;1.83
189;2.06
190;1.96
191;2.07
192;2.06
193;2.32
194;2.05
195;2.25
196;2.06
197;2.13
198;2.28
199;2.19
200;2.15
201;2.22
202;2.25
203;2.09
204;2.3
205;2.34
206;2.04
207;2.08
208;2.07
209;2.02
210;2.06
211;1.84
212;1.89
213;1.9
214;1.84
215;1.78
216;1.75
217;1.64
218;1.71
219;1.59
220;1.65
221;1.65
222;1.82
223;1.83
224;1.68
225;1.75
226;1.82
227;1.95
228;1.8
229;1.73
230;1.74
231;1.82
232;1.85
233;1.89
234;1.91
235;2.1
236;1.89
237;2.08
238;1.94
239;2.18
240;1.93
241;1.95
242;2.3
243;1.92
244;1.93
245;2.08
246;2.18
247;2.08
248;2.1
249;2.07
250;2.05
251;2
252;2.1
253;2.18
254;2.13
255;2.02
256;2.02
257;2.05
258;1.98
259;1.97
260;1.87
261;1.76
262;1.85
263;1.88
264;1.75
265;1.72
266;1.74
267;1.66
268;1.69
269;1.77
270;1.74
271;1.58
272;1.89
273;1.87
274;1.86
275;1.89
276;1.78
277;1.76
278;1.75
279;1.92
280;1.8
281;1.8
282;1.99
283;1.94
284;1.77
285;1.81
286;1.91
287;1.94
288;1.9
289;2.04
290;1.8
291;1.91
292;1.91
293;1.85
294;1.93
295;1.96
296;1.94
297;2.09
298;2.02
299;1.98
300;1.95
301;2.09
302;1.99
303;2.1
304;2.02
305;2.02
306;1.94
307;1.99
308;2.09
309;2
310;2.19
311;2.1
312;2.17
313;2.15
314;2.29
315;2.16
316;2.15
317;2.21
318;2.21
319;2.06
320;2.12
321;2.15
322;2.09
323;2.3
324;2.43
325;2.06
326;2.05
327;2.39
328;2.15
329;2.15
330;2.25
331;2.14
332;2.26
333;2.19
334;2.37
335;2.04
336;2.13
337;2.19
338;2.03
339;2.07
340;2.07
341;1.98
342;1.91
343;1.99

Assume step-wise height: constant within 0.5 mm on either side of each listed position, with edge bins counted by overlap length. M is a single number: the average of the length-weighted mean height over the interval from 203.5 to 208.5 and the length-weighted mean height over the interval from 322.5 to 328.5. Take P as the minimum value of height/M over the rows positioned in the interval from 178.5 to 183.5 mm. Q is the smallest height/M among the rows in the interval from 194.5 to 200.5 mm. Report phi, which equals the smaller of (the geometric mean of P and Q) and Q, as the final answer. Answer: 0.902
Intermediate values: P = 0.869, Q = 0.937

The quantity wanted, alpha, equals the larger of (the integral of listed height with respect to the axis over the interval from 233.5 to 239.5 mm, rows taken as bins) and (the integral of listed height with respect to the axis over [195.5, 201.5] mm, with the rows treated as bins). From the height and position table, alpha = 13.0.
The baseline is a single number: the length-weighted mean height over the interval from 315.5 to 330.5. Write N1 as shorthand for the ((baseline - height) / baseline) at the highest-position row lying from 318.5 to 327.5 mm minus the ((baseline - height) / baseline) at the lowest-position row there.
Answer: -0.15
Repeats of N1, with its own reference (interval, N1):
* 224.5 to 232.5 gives -0.05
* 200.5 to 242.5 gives -0.04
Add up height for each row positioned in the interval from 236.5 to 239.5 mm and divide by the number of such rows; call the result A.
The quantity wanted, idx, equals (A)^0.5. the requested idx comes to 1.44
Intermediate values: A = 2.07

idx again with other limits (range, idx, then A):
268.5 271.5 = 1.30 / 1.70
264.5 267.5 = 1.31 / 1.71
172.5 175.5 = 1.44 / 2.08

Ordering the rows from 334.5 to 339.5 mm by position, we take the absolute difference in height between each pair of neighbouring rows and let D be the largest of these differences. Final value 0.16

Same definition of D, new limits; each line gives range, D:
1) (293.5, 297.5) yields 0.15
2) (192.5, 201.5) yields 0.27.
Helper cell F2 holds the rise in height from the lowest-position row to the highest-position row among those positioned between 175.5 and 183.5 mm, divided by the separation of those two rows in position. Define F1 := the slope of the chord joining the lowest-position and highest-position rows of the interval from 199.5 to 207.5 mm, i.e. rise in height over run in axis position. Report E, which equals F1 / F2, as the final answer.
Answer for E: 0.3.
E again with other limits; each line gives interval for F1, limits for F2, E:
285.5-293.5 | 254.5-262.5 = 0.4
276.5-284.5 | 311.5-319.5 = -0.1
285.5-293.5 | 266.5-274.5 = -0.3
